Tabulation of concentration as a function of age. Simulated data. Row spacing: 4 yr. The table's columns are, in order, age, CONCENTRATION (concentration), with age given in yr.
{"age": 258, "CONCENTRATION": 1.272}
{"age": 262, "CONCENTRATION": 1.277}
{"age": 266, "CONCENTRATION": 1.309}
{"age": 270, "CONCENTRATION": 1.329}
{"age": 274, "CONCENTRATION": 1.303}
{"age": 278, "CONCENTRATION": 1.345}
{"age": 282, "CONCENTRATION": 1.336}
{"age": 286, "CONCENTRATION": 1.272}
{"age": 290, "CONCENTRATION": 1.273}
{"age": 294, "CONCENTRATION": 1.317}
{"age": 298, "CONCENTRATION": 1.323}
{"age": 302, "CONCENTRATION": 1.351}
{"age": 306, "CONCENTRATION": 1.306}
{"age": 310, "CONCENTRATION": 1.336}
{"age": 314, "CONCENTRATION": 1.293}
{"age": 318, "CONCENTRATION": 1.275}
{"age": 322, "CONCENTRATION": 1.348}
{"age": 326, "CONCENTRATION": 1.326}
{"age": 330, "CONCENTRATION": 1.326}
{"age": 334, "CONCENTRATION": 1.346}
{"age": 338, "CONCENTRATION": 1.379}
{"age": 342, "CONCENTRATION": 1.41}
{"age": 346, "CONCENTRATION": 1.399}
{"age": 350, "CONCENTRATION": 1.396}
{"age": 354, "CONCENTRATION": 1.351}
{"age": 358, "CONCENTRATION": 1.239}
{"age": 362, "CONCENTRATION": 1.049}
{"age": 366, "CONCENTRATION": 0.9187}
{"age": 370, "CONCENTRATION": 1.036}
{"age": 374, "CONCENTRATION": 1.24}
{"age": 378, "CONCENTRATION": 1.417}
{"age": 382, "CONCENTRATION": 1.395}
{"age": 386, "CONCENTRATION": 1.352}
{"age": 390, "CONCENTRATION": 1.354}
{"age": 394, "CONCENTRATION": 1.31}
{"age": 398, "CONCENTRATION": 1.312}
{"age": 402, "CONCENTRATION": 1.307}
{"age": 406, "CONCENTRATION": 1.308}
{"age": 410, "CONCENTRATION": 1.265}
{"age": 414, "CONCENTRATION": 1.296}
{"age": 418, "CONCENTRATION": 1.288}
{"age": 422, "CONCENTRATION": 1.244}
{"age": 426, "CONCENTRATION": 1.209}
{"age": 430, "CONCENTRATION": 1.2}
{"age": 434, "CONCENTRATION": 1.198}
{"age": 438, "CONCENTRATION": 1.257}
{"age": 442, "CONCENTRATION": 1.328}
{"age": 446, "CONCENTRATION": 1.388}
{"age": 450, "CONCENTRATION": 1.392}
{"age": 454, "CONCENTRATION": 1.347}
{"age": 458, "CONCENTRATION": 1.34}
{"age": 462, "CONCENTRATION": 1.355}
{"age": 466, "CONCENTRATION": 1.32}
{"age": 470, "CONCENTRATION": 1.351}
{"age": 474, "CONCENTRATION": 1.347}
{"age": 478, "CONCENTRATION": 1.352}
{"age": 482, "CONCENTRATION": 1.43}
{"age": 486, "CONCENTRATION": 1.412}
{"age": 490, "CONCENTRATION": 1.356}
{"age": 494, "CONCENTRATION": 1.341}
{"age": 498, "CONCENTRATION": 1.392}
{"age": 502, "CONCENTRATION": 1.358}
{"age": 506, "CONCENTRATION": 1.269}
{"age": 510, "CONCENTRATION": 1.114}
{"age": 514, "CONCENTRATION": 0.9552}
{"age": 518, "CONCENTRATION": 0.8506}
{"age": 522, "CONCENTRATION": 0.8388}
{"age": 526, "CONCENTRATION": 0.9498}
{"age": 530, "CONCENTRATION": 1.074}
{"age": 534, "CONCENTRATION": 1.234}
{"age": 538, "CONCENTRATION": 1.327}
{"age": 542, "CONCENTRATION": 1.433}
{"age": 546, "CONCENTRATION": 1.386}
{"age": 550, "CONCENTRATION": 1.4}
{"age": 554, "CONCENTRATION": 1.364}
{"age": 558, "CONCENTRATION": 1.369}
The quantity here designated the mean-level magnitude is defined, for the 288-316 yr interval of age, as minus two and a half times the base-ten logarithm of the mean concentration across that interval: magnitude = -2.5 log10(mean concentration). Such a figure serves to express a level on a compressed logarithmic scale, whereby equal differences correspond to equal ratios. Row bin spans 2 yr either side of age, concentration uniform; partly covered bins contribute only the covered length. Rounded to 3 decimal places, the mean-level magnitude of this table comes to -0.297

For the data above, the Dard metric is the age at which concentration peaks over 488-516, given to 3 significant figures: 498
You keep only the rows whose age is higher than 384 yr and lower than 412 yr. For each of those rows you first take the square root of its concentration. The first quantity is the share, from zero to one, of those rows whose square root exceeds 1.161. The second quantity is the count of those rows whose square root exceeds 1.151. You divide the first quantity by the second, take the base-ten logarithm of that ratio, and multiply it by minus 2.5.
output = 2.1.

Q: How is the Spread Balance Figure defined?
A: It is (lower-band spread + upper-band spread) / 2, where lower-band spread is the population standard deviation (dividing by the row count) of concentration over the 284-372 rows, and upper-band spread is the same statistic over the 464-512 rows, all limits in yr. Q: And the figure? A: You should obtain 0.100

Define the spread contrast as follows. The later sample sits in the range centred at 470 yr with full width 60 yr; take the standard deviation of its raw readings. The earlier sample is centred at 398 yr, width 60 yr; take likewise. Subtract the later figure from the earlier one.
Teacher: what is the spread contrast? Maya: 0.06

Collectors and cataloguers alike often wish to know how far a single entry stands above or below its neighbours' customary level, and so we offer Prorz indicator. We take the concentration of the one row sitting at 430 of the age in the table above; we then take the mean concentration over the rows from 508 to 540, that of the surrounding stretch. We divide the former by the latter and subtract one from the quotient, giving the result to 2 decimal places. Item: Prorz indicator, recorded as 0.15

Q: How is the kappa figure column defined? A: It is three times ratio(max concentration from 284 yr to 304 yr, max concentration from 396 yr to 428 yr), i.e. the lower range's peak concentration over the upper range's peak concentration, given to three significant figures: 3.09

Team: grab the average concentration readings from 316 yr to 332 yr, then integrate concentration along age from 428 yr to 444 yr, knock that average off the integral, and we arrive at 18.6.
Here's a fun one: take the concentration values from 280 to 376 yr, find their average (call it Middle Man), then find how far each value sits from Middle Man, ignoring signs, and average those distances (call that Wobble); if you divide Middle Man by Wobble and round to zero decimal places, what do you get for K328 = 16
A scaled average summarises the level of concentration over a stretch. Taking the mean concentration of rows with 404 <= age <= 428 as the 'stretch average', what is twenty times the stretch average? 25.4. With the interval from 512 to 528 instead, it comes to 18.0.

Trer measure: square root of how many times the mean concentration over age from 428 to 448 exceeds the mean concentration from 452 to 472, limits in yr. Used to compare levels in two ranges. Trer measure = 0.97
